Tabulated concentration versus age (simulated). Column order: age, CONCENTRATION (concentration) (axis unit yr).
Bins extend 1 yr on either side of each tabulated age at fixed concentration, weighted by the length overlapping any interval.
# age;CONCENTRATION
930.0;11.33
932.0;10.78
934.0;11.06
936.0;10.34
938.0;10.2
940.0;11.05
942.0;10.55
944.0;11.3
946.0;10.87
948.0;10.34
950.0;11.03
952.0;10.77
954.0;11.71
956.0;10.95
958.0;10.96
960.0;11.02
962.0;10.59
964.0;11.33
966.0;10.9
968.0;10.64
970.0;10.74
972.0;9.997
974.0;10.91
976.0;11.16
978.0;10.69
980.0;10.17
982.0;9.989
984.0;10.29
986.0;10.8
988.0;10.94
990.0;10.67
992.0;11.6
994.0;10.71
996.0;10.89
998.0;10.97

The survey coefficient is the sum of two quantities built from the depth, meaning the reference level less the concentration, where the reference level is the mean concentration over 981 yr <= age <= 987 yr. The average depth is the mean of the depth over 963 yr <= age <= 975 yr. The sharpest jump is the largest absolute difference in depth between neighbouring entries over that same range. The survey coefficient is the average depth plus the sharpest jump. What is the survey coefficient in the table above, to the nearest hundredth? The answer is 0.52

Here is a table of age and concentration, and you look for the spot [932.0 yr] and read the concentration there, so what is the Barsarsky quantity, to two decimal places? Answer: 10.78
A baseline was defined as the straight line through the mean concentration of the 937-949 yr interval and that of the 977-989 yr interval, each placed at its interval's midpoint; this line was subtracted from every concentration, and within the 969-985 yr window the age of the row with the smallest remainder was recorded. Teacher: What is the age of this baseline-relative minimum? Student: 972.0 yr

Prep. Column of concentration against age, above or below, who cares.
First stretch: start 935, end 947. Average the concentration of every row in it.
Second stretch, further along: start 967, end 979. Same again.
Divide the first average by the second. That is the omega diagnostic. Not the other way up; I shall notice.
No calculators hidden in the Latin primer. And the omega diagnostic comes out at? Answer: 1.00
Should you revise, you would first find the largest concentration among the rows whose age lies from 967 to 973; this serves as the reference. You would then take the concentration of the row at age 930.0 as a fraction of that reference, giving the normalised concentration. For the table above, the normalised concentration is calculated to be 1.05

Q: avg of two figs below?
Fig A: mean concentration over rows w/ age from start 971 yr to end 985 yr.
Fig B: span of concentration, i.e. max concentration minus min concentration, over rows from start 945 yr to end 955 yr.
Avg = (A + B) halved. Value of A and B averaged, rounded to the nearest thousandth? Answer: 5.914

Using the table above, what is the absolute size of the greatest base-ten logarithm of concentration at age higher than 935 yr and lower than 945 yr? 1.05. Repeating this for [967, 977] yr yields 1.05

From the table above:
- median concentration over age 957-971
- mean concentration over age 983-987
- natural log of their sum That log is 3.07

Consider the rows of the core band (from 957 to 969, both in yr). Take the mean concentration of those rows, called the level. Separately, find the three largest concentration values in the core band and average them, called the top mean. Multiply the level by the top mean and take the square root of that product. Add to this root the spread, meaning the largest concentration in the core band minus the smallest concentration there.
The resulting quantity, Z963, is 11.7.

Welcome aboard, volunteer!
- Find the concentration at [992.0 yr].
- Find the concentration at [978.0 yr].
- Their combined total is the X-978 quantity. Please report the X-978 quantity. 22.3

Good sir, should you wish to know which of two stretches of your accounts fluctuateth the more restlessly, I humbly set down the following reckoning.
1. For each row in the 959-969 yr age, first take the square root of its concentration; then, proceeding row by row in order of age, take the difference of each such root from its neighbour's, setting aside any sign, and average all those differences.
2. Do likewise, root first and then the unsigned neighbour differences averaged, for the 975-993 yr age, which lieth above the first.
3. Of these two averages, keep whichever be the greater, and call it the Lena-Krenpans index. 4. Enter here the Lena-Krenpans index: 0.070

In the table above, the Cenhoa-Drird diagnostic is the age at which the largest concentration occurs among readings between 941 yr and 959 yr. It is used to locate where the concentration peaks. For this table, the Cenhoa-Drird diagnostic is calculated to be 954.0 yr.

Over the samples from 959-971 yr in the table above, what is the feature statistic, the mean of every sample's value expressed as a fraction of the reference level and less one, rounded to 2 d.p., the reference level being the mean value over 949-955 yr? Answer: -0.03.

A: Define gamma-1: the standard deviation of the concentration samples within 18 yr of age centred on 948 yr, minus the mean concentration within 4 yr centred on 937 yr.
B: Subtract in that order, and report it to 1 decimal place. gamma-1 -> -9.9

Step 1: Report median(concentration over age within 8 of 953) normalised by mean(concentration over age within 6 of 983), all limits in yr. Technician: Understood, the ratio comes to 1.045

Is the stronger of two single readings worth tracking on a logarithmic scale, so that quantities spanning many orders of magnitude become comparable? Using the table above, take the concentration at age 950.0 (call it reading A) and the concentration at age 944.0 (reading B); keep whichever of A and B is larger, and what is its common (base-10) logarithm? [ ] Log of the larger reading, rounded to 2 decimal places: 1.05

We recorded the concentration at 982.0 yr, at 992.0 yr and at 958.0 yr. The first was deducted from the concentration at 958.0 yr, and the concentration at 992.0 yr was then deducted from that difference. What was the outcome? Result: -10.63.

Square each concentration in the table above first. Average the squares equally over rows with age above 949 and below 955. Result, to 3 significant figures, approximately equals 125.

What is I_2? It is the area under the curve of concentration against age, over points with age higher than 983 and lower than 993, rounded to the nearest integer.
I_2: 109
